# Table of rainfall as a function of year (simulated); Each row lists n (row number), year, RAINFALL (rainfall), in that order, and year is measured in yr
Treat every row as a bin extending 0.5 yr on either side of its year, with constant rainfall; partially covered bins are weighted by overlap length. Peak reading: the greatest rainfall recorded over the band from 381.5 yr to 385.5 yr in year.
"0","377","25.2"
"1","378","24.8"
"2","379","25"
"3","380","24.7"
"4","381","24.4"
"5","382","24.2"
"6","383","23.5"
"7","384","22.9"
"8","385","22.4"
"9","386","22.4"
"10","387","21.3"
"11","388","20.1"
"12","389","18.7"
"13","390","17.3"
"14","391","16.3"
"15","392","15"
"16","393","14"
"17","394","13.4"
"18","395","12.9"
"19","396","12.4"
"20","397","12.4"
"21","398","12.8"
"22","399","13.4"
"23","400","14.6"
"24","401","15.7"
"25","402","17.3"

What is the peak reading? 24.2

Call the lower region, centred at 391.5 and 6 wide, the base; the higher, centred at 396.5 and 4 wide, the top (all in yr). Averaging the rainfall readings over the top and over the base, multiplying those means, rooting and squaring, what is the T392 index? 199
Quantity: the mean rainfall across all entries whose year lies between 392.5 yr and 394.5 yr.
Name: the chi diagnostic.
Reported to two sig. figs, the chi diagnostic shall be 14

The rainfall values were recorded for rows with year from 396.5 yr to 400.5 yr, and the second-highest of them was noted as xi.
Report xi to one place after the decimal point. 13.4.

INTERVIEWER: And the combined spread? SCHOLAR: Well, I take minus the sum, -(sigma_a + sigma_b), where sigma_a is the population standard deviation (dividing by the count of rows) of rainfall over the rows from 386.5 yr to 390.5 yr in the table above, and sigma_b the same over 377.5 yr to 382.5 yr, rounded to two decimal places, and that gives -1.78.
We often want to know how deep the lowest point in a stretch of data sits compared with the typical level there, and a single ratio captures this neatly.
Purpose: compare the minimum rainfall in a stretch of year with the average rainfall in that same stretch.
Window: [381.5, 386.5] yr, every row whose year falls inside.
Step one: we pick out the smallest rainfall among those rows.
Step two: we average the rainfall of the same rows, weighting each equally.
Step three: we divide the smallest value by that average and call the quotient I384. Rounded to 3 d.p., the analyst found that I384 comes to 0.971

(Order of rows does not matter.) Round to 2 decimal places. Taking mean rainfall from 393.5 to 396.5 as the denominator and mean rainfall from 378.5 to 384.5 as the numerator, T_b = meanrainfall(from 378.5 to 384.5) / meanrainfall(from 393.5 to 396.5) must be 1.87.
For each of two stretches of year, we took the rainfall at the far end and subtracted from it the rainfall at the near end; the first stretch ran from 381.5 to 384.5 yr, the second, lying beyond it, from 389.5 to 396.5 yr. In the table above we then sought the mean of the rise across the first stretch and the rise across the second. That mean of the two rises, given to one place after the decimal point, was -3.1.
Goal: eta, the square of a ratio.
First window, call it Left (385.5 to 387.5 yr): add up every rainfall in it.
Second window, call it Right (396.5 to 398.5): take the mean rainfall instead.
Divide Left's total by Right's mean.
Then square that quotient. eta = 12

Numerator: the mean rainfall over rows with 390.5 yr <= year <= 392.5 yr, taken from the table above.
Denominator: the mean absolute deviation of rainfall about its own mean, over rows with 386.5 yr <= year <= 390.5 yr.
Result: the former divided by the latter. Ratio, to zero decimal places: 12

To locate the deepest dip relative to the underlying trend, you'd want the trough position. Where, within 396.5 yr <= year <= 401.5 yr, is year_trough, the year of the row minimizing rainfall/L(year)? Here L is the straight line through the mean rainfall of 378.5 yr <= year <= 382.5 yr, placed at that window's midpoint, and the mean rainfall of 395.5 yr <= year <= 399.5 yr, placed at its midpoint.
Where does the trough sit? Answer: 397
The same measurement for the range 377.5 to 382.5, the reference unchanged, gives 378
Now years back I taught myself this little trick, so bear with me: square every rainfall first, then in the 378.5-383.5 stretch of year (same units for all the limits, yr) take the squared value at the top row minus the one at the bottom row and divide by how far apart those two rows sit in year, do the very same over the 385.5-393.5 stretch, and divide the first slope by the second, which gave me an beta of 0.4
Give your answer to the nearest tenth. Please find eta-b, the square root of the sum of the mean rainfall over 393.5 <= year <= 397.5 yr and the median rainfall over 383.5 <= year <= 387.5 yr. 5.9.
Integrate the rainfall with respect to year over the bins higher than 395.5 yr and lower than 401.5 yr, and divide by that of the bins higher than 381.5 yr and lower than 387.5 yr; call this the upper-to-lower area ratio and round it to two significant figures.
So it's 0.59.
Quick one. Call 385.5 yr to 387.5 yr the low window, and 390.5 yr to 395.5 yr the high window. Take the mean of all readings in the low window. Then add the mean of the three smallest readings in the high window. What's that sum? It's 35.3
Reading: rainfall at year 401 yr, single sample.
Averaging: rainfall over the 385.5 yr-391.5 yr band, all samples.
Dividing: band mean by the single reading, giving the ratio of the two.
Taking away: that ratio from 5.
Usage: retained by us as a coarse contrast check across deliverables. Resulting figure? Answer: 3.77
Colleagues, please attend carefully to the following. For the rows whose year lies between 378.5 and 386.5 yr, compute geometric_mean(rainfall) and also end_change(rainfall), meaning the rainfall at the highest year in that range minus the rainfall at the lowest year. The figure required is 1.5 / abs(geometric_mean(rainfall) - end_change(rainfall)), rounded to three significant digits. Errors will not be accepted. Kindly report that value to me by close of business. 0.0571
